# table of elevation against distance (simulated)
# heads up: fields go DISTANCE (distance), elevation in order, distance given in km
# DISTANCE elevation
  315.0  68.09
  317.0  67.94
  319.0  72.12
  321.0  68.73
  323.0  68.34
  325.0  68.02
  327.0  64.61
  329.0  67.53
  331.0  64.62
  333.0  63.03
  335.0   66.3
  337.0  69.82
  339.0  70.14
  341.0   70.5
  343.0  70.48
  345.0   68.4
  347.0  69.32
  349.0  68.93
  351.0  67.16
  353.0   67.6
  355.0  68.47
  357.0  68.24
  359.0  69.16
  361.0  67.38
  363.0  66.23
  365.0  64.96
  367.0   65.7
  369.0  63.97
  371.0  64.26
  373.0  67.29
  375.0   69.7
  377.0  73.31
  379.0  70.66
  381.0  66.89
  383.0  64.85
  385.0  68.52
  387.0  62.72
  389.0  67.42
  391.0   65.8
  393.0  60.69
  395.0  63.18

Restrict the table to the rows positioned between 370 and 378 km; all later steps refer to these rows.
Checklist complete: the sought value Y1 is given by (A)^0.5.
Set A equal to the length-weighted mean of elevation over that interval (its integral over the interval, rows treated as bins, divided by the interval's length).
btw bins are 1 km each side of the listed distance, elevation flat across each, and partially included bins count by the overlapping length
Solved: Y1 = 8.28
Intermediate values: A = 69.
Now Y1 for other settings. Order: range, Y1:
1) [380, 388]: 8.11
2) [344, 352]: 8.27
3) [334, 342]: 8.32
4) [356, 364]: 8.23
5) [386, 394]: 8.01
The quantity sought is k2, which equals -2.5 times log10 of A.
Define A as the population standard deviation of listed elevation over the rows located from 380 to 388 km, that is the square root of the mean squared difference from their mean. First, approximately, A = 2.2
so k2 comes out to -0.8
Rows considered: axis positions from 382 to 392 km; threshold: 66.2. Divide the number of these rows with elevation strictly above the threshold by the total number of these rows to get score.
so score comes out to 0.4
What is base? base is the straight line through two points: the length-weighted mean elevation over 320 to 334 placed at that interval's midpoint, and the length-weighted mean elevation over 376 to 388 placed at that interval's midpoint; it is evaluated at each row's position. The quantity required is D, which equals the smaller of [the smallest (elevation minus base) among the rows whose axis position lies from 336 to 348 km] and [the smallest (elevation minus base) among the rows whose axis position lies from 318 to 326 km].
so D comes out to 1.5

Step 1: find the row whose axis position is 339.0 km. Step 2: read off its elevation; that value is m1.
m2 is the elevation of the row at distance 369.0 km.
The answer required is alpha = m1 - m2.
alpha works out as 6.2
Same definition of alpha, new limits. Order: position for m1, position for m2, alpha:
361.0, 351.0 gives 0.2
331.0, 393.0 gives 3.9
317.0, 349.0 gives -1.0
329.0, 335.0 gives 1.2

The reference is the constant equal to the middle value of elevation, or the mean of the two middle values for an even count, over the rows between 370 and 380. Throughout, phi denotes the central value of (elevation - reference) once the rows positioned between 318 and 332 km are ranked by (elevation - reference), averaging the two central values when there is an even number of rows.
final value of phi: -1.7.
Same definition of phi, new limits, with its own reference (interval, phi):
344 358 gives -1.3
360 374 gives -4.0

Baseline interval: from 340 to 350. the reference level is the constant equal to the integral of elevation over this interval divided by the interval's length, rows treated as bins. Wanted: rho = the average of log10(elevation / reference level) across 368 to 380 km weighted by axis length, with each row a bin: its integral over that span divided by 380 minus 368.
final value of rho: -0.009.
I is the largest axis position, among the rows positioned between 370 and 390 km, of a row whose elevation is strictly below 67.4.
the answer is 387.0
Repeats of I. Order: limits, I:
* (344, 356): 351.0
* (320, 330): 327.0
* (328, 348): 335.0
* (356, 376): 373.0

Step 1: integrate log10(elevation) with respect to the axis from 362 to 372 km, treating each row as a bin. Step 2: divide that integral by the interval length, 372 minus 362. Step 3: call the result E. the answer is 1.81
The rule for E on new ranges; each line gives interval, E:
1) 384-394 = 1.81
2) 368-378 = 1.83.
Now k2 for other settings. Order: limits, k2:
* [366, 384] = -1.2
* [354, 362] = 0.5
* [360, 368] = 0.1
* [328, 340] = -1.0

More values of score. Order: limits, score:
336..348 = 1.0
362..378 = 0.5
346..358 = 1.0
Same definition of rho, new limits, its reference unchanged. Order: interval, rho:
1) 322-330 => -0.015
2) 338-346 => 0.002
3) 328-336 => -0.027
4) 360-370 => -0.025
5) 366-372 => -0.032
